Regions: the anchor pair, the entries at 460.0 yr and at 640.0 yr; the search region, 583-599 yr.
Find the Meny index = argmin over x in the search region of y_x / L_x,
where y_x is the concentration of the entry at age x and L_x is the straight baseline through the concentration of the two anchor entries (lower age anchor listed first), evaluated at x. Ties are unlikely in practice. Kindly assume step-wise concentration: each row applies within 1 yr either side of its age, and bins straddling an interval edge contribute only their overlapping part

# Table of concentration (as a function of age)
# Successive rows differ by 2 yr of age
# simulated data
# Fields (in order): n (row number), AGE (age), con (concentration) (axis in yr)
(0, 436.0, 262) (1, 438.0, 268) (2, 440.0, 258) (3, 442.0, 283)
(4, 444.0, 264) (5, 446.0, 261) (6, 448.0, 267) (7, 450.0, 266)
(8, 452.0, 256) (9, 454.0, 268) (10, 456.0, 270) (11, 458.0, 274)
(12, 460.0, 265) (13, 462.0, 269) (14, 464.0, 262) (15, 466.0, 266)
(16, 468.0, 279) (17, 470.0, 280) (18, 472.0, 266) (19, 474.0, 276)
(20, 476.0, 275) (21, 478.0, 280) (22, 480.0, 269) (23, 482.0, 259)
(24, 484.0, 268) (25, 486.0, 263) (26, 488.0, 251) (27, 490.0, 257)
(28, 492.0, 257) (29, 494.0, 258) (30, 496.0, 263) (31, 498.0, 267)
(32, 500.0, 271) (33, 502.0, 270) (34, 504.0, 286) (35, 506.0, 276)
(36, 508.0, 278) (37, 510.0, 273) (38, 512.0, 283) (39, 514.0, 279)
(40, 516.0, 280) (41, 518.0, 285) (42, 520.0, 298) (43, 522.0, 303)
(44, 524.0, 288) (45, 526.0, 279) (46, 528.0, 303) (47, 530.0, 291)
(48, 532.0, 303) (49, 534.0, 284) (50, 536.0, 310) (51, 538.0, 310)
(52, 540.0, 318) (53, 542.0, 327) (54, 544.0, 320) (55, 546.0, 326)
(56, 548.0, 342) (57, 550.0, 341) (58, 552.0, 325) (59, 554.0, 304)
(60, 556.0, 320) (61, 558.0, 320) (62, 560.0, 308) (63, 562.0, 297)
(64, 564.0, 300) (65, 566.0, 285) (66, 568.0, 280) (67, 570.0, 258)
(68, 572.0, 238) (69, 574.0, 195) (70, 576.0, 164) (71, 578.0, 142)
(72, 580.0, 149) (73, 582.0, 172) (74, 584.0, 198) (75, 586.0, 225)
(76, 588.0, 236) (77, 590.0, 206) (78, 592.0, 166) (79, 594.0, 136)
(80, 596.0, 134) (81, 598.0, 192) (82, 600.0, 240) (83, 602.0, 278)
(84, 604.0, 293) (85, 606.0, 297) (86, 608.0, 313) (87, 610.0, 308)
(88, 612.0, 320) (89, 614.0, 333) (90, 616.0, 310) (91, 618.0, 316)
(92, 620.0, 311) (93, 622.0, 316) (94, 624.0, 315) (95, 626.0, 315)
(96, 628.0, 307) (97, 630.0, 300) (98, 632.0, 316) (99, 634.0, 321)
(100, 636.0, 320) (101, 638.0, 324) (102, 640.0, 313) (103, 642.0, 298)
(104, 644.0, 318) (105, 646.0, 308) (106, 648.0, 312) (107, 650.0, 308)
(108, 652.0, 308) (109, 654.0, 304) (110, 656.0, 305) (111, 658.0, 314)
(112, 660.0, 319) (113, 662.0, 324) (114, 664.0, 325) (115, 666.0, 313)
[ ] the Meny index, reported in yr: 596.0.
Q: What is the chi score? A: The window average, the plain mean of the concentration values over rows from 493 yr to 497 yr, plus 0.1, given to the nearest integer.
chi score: 261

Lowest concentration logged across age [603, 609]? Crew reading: 293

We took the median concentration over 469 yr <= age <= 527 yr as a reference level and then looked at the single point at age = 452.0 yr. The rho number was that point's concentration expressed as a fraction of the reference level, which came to 0.93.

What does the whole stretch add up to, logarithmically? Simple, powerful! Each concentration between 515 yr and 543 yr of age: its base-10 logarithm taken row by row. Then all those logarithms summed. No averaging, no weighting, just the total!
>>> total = 35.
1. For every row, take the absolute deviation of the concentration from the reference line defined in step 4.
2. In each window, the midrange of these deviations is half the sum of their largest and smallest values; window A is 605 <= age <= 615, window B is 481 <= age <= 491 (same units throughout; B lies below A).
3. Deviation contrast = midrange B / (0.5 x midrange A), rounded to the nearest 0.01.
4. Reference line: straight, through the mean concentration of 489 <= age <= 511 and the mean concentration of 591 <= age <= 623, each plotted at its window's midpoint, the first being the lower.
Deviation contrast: 0.39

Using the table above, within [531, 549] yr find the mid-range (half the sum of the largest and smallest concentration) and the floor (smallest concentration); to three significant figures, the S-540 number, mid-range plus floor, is 597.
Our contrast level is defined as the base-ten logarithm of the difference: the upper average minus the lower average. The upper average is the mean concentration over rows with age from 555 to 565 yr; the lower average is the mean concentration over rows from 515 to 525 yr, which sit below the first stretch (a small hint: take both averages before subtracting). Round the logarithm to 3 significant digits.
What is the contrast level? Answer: 1.26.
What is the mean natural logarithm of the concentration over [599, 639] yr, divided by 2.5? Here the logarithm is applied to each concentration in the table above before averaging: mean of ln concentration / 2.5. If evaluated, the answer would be 2.291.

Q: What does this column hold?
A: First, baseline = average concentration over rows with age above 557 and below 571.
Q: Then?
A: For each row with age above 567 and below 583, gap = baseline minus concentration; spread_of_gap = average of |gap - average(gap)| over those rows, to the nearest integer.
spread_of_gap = 44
